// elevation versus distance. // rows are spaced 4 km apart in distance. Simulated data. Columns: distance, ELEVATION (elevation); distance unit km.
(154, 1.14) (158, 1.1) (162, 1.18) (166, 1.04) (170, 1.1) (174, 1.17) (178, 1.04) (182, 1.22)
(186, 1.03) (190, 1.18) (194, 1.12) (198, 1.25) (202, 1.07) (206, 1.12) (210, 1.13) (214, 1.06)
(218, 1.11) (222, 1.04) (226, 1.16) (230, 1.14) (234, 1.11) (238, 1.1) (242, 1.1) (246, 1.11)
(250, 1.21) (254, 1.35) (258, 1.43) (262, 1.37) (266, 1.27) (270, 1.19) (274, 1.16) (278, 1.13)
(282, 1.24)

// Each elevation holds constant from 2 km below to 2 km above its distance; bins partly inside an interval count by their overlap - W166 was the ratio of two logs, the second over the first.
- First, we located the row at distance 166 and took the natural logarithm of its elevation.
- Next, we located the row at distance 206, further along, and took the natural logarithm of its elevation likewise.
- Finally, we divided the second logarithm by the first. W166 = 2.9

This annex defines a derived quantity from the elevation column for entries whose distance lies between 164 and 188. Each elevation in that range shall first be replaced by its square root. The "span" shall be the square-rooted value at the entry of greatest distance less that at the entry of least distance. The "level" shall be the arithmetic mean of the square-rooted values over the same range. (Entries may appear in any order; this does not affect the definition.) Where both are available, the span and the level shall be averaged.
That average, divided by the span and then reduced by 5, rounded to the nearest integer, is -111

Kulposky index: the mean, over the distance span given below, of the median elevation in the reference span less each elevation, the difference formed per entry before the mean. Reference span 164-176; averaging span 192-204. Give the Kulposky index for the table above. -0.047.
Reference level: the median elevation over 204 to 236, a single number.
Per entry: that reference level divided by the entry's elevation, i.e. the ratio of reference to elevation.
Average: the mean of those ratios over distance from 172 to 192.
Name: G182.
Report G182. 0.99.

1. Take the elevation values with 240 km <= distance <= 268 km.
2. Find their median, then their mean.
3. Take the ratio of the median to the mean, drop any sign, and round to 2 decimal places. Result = 1.01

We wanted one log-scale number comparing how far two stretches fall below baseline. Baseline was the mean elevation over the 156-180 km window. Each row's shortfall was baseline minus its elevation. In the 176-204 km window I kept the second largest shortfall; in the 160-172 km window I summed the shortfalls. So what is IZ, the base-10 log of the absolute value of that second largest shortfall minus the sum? -1.2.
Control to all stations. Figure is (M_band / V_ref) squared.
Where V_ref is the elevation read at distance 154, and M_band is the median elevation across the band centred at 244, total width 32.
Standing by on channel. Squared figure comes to 0.97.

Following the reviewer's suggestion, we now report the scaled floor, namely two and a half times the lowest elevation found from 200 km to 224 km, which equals 2.600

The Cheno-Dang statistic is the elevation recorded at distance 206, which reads 1.12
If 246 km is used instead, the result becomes 1.11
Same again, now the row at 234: 1.11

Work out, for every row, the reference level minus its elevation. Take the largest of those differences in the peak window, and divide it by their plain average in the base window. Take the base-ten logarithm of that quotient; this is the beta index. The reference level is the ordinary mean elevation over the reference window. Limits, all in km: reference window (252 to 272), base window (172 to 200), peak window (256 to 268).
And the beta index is -0.53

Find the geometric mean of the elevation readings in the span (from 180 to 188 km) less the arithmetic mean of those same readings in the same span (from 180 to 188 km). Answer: -0.0040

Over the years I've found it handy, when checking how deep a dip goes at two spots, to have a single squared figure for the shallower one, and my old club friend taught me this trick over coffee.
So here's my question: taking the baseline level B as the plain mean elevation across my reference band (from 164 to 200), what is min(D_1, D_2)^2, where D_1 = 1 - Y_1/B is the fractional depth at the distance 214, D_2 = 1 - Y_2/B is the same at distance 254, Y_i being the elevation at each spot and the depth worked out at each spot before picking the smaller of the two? 0.039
